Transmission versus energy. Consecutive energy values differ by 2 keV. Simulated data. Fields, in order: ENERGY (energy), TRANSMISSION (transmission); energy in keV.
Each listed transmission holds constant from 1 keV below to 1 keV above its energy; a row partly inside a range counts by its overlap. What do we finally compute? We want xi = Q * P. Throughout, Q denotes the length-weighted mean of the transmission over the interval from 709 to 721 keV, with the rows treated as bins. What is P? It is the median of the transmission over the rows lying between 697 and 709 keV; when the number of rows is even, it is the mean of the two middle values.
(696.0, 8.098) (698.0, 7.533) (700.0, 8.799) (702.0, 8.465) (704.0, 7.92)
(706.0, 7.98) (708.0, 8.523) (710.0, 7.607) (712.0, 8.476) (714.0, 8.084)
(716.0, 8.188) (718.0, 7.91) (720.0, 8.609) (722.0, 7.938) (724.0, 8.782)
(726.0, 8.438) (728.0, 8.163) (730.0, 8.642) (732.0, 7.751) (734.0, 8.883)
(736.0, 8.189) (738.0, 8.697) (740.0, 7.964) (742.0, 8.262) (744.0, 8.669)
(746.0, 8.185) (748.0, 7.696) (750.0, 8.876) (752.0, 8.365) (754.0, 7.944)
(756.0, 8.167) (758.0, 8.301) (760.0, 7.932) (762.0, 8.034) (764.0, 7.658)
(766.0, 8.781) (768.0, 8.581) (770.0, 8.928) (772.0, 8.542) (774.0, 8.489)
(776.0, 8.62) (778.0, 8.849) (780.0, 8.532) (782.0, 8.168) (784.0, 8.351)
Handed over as 67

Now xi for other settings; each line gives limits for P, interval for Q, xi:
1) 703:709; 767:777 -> 69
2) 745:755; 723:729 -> 69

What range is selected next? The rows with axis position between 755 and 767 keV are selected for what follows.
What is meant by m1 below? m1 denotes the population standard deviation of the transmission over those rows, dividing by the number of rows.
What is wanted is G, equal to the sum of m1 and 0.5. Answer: 0.847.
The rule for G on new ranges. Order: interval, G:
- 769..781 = 0.668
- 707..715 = 0.868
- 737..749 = 0.858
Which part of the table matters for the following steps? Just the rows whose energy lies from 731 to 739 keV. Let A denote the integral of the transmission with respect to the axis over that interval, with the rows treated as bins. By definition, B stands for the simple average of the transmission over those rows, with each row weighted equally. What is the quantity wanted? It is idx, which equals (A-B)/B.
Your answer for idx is 7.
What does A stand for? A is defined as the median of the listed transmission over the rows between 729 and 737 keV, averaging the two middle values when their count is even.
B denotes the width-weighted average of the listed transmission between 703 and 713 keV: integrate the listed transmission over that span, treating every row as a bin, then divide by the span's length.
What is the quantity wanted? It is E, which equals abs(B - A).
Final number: 0.31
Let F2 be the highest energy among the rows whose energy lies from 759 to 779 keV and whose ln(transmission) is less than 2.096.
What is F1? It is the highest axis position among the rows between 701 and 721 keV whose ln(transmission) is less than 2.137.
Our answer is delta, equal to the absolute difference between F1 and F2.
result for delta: 46 keV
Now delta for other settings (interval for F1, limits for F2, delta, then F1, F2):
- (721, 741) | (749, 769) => 24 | 740.0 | 764.0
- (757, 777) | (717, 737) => 32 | 764.0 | 732.0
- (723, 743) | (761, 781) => 22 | 742.0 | 764.0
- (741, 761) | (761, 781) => 4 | 760.0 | 764.0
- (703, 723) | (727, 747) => 18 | 722.0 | 740.0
